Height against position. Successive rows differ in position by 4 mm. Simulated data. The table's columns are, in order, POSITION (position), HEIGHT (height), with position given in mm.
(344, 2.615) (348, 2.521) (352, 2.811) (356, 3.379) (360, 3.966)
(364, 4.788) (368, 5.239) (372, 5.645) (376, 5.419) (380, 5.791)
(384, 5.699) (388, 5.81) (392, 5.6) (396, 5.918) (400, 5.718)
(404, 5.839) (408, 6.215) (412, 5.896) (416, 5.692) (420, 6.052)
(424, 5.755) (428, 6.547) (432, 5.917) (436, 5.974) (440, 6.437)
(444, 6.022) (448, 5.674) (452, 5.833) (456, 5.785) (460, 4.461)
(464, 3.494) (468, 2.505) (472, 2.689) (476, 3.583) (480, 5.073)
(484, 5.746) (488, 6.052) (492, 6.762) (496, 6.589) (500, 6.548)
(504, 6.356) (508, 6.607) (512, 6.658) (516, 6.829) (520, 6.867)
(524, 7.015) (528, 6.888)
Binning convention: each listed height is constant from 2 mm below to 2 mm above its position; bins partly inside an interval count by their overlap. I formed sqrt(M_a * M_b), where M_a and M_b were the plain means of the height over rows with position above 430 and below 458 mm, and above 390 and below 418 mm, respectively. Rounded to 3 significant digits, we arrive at 5.89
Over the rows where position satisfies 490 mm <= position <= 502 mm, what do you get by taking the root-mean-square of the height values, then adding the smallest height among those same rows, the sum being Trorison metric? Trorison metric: 13.2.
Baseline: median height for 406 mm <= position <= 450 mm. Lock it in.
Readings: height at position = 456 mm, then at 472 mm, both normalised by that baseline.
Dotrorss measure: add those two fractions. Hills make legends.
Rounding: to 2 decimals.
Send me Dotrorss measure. 1.42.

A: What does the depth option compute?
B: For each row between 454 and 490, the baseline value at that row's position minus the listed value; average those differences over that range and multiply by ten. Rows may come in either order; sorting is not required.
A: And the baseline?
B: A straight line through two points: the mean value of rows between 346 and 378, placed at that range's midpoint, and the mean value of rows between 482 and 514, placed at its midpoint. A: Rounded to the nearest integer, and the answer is 16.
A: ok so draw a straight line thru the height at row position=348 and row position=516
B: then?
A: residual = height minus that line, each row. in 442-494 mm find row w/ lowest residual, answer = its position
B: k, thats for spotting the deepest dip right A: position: 468 mm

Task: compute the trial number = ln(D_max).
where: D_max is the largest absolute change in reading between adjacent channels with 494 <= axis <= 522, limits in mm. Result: -1.4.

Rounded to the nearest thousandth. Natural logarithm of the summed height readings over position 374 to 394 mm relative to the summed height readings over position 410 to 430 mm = -0.056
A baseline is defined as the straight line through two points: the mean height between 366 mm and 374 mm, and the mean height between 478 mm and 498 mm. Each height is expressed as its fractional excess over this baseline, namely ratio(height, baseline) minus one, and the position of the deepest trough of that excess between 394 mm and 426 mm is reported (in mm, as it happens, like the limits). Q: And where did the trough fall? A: 416 mm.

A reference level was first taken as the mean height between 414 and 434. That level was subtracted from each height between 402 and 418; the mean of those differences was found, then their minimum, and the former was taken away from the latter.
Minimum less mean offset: -0.22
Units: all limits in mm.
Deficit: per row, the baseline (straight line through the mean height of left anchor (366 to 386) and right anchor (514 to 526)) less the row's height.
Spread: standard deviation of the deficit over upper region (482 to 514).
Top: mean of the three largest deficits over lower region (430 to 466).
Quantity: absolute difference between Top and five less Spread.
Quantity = 2.9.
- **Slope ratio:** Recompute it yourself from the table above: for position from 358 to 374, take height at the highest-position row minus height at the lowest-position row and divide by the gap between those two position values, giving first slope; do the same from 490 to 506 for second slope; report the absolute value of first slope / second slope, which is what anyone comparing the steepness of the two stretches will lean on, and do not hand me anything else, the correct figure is 4.1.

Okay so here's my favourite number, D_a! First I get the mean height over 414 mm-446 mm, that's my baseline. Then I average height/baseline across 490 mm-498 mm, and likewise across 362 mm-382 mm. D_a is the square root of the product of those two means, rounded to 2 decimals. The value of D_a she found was 0.99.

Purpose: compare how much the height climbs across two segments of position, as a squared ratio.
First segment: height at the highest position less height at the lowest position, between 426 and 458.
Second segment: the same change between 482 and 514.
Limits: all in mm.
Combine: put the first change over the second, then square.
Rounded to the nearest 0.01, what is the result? 0.70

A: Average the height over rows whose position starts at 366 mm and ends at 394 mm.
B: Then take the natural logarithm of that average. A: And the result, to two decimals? 1.72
